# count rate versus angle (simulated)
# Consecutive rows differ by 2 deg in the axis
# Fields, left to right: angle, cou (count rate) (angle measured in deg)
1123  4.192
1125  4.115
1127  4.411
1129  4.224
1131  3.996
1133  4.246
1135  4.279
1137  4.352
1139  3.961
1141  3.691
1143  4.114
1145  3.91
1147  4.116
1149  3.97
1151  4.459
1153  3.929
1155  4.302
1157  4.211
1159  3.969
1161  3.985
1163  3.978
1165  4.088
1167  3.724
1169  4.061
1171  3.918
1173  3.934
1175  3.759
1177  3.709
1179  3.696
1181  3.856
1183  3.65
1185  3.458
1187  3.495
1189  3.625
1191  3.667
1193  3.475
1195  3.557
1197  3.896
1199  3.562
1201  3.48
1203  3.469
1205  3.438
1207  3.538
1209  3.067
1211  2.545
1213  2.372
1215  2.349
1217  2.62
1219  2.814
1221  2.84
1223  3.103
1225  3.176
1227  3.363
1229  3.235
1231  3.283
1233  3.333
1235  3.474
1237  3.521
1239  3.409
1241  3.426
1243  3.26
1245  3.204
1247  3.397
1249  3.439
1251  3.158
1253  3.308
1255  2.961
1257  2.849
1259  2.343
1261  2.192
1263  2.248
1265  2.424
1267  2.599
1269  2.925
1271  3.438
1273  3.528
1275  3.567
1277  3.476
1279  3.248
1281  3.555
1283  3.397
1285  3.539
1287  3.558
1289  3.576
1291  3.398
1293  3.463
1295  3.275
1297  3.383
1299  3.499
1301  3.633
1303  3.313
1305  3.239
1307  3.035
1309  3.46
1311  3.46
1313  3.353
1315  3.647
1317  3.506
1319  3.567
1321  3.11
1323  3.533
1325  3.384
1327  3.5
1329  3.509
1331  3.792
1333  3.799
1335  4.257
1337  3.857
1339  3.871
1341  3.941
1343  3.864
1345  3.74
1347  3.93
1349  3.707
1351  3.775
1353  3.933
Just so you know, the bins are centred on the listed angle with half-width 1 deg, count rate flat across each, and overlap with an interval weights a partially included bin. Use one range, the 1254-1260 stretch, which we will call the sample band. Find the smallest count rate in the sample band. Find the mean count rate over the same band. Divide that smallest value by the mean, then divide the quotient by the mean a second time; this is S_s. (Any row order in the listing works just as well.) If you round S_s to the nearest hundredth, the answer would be 0.32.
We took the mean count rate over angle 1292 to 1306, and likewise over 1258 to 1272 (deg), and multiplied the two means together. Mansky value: 8.8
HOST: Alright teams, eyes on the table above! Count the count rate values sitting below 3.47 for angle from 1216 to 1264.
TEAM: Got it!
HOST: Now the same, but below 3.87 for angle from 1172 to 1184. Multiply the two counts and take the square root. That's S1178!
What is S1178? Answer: 10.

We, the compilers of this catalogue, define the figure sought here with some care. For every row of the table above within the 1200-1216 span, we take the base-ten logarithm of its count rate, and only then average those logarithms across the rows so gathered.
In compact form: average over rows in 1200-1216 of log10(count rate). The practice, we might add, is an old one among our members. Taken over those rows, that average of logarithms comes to 0.48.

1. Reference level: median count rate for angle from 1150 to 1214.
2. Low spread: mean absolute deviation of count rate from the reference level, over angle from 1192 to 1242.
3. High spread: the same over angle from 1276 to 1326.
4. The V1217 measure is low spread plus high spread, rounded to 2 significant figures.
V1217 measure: 0.78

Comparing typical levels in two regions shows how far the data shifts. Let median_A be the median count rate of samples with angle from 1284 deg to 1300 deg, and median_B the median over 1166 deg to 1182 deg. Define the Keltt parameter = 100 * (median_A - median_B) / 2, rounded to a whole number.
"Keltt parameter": -16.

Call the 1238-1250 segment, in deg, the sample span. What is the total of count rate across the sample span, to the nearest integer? 20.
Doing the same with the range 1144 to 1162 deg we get 37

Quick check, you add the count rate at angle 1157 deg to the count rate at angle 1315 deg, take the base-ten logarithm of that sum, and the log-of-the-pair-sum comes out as 0.90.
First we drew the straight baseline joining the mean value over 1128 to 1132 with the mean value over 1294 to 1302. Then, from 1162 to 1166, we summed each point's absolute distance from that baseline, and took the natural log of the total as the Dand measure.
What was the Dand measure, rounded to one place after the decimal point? -2.1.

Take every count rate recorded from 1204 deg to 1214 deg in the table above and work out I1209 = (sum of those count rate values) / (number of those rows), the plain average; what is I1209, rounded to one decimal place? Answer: 3.0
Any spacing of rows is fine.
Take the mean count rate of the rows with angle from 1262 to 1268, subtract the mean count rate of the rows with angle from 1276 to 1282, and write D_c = -1.0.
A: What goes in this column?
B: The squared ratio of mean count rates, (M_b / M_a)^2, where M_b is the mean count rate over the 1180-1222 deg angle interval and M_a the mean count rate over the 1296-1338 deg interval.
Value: 0.87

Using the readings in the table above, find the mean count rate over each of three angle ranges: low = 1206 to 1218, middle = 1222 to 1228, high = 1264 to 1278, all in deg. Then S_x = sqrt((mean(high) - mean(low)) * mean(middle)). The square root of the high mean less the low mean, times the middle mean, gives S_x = 1.12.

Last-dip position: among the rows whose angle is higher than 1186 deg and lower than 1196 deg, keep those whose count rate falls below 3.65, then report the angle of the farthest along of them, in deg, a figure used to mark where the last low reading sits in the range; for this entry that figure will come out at 1195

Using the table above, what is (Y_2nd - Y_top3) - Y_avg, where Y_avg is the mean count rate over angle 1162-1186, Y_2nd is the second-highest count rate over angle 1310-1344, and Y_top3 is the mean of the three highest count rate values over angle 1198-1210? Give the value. -3.4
